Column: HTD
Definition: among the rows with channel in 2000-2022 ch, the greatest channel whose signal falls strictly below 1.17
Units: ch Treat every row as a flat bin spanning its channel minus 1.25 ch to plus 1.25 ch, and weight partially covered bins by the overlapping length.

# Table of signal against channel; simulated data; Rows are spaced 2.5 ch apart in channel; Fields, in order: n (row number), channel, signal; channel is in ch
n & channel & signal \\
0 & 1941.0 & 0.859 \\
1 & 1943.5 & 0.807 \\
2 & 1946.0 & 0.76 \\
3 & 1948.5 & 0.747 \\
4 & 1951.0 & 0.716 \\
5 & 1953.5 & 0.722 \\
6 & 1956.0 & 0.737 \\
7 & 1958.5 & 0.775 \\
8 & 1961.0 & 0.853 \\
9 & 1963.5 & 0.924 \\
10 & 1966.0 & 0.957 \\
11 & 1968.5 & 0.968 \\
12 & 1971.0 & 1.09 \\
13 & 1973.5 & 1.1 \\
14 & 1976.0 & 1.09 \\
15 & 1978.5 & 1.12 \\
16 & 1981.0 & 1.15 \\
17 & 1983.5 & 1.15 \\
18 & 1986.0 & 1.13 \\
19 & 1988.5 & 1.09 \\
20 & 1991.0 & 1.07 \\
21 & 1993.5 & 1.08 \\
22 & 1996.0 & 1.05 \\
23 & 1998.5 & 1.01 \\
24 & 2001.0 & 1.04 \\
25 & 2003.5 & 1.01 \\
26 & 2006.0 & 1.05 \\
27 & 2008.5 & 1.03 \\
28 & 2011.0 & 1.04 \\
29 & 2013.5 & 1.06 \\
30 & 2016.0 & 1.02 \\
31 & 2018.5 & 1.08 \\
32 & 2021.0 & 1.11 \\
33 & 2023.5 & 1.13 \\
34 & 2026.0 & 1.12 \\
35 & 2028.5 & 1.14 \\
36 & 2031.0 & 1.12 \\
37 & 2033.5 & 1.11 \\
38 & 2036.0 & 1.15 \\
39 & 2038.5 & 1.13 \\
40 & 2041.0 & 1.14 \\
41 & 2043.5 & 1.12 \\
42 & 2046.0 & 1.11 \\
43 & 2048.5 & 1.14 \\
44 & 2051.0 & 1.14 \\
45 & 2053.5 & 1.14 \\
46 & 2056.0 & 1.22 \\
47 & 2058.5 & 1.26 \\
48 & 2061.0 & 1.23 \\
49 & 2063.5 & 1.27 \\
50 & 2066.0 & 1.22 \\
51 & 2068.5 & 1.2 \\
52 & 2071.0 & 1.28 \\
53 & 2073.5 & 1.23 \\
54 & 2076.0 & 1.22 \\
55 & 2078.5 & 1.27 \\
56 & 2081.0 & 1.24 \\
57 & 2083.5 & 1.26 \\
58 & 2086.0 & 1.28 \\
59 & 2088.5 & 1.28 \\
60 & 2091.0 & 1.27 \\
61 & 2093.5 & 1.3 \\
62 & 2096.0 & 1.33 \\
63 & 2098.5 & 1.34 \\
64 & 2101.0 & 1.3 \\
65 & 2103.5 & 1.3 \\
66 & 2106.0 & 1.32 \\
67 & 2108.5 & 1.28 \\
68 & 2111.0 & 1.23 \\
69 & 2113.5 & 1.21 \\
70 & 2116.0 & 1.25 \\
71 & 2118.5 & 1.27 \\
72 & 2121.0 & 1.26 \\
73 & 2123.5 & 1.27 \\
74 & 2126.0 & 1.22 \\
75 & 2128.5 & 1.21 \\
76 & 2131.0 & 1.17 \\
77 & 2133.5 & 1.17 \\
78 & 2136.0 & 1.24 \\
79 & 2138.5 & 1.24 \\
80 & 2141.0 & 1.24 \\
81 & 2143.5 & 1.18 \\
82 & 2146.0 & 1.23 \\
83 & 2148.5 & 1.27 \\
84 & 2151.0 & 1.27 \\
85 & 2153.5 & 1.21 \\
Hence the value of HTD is 2021.0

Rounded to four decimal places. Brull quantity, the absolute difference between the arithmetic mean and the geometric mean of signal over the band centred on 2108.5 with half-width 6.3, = 0.0007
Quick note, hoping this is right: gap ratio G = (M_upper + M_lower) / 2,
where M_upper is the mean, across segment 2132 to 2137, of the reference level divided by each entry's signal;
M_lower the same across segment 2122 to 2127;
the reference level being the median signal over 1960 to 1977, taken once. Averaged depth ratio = 0.791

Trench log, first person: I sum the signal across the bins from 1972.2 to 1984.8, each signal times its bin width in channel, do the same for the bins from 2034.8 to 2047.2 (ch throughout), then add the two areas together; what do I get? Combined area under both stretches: 28.1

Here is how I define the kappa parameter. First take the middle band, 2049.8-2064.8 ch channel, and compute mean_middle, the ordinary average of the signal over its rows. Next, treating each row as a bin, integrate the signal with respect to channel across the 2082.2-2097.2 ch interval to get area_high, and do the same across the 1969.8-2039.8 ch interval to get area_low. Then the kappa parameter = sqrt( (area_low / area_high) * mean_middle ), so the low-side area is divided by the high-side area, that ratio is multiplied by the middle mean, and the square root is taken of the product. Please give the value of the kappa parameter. 2.2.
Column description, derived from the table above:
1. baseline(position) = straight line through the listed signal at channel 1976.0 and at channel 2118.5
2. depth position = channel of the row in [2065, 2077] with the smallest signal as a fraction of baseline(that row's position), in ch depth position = 2068.5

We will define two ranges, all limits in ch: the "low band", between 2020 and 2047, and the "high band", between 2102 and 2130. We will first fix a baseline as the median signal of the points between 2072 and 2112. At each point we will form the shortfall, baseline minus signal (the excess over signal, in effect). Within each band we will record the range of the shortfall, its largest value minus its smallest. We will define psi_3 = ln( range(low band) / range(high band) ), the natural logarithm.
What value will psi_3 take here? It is -1.0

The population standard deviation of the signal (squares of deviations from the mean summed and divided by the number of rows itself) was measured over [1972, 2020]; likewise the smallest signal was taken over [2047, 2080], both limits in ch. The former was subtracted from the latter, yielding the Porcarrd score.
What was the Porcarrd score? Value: 1.10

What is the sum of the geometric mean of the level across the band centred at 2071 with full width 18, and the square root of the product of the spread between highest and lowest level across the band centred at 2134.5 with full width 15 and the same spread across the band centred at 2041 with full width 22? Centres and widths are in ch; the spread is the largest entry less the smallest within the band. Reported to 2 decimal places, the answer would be 1.29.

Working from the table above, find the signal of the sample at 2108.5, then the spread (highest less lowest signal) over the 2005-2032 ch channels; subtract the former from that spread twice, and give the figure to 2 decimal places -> -2.44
